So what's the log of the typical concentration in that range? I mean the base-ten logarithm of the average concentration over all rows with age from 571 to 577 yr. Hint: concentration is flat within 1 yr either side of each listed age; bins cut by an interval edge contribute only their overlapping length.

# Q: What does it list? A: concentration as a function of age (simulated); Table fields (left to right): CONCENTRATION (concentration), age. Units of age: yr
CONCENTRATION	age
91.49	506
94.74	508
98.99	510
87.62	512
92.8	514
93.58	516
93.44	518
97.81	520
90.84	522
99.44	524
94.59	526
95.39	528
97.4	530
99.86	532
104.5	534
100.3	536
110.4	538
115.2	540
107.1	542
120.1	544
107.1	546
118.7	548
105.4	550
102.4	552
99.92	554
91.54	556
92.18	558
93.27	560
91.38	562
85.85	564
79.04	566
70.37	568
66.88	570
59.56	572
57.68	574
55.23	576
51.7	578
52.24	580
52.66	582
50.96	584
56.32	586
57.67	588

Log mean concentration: 1.76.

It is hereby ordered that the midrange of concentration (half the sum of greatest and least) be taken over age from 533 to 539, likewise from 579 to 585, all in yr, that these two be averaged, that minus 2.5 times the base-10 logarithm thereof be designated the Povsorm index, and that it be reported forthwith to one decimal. -4.7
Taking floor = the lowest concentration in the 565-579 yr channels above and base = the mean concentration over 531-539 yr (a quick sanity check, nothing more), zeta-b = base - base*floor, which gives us -5261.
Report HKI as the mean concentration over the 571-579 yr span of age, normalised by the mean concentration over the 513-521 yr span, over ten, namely 0.059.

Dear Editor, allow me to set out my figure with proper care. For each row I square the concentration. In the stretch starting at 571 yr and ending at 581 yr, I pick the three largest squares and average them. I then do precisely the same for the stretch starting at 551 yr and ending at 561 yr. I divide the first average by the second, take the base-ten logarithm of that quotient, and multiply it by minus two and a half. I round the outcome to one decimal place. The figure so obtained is 1.2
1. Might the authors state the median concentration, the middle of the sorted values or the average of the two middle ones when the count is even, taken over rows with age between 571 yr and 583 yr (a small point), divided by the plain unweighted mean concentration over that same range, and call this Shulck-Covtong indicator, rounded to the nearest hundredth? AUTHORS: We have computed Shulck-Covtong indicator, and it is 0.98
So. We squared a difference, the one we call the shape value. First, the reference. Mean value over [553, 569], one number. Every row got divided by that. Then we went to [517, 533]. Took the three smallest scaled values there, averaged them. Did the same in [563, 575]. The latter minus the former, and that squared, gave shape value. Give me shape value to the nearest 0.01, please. 0.13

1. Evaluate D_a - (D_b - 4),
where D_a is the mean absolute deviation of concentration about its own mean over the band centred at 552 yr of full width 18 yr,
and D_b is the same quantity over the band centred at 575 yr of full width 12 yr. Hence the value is 8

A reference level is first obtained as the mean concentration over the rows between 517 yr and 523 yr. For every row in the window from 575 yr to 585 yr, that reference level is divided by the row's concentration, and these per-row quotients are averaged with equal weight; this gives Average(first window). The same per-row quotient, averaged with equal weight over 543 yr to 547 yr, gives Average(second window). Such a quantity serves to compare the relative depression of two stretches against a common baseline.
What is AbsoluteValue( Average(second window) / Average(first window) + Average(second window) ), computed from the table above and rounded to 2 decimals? 1.29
